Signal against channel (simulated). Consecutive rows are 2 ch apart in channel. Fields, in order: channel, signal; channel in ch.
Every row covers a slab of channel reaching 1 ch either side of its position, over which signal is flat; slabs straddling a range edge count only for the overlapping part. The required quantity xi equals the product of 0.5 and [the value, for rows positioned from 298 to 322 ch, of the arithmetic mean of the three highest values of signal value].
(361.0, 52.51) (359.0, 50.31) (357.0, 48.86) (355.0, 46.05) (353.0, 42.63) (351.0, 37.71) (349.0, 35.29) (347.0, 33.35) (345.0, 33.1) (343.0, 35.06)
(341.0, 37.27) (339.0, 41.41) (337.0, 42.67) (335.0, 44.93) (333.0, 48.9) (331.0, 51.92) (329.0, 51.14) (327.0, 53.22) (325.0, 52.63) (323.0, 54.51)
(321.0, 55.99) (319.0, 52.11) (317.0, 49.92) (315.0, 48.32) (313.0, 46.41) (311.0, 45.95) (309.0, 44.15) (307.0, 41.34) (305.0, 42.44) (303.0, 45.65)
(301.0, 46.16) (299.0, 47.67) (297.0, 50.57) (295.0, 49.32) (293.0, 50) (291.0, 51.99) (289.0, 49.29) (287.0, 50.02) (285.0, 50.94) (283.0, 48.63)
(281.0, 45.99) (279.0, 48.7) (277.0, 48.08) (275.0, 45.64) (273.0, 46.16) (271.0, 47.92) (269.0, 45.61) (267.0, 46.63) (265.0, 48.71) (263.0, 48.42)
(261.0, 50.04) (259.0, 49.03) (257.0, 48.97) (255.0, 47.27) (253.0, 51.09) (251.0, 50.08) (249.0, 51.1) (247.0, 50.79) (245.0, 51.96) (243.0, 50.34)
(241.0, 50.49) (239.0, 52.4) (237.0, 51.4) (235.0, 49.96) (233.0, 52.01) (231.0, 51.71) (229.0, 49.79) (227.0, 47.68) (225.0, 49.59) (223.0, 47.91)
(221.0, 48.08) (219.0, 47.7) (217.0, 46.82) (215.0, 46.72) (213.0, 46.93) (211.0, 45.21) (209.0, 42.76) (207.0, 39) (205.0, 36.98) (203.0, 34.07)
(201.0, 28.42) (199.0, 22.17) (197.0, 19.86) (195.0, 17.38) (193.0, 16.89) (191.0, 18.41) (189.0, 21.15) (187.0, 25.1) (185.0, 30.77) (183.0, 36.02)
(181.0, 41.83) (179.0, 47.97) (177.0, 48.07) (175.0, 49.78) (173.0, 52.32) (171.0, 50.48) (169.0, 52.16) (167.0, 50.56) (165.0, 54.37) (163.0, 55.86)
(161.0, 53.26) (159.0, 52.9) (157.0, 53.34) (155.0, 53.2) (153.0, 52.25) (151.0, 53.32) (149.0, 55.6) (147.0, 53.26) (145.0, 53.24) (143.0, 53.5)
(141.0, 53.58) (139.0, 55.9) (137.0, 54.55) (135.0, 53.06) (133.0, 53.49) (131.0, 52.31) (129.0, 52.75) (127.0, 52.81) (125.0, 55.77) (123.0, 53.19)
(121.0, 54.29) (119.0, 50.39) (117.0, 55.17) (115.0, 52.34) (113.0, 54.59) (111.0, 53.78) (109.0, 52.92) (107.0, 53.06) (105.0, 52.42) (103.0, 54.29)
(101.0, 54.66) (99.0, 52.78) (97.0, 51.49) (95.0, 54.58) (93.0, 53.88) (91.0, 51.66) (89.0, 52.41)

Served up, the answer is 26.3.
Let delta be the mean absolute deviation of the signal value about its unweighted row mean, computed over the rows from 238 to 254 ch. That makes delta 0.61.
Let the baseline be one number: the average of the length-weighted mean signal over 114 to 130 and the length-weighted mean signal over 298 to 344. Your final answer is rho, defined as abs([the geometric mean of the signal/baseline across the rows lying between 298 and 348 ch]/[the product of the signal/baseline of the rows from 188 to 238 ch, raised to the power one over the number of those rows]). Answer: 1.24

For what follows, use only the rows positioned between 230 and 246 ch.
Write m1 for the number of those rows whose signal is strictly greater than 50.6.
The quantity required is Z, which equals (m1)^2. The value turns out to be 25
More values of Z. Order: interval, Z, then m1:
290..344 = 64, 8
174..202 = 0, 0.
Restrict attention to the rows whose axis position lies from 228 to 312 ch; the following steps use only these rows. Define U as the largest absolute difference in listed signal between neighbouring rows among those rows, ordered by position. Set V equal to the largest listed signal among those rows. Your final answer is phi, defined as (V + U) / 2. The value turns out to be 28.1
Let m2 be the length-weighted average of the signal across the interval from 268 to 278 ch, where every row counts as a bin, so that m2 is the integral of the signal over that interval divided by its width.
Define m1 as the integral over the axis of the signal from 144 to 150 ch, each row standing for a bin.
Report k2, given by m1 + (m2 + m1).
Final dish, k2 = 695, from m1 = 324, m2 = 47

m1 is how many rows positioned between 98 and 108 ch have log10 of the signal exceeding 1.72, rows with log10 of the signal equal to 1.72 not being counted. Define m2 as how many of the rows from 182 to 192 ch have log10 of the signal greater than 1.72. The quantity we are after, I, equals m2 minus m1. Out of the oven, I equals -4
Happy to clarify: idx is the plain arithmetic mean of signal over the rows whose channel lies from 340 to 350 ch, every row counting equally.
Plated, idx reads 35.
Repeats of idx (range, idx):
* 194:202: 22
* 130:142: 54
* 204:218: 43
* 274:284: 47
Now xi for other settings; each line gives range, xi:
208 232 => 25.2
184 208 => 18.3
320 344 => 27.3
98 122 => 27.4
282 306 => 25.6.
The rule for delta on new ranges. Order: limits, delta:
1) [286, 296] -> 0.75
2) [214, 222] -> 0.56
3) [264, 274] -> 1.05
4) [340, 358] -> 4.69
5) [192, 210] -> 8.52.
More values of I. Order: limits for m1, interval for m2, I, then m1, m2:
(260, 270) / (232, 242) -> 0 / 0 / 0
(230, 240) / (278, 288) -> 0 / 0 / 0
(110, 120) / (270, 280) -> -3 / 3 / 0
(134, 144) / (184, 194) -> -5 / 5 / 0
